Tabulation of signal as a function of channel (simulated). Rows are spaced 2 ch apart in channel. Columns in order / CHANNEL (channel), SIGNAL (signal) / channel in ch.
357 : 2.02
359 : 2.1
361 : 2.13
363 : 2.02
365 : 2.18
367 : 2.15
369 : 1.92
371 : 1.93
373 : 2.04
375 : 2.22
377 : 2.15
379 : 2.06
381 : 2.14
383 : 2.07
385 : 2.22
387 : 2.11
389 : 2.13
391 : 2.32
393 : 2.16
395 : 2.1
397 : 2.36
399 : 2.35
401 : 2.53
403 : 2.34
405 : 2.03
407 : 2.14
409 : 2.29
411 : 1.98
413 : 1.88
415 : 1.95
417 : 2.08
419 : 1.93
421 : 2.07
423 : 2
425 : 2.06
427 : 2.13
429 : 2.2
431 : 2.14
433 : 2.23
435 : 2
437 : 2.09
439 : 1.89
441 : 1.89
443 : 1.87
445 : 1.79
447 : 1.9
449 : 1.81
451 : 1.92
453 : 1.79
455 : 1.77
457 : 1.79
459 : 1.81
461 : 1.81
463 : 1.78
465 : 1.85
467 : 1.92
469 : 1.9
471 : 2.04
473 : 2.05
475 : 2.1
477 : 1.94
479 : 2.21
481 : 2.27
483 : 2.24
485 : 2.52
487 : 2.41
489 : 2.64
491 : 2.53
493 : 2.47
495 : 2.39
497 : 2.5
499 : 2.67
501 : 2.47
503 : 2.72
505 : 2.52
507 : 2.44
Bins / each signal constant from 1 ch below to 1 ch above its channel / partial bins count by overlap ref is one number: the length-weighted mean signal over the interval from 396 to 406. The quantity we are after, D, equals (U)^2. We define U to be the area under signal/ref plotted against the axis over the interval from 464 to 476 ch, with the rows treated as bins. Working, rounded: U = 10.2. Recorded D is 104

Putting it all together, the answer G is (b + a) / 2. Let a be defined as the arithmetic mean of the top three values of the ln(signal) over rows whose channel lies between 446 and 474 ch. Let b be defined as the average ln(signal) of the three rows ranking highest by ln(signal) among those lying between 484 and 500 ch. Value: 0.83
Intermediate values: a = 0.69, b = 0.960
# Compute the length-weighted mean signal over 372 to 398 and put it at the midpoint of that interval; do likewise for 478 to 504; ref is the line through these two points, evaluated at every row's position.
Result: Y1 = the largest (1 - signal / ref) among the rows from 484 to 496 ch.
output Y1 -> 0.03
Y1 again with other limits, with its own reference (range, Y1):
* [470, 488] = 0.20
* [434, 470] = 0.25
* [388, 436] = 0.16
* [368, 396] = 0.09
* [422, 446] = 0.23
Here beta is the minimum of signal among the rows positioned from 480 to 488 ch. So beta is 2.24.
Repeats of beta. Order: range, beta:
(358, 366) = 2.02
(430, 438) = 2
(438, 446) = 1.79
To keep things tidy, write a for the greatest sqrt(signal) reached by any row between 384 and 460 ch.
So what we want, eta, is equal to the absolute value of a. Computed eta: 1.59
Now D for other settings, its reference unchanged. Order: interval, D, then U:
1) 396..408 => 140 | 11.8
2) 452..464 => 86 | 9.3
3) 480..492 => 158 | 12.6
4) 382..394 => 126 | 11.2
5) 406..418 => 113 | 10.6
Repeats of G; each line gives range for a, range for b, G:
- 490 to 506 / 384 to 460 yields 0.93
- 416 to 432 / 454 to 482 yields 0.78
